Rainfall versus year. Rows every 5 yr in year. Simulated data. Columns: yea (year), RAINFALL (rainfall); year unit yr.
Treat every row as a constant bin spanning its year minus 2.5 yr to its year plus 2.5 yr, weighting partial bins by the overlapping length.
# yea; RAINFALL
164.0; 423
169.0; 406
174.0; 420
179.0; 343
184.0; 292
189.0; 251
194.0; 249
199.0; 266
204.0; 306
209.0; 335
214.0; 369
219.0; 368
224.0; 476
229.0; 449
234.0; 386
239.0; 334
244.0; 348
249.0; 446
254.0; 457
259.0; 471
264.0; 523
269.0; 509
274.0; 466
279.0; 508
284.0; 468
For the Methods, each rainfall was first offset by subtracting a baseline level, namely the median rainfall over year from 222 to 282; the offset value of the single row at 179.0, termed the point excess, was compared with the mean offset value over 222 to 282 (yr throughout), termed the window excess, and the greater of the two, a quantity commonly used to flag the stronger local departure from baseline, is -14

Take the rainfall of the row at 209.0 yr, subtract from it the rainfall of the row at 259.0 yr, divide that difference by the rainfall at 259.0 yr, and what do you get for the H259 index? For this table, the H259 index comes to -0.3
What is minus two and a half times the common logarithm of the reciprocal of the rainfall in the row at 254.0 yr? 6.65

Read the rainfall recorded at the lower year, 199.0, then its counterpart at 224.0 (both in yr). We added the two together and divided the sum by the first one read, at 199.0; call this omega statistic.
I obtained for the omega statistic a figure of 2.79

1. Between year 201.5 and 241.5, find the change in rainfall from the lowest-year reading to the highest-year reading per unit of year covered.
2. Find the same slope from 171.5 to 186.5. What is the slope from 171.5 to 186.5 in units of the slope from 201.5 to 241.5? -16.0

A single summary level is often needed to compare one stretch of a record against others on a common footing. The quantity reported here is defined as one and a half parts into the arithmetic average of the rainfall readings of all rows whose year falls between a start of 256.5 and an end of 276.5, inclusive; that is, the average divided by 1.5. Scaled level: 328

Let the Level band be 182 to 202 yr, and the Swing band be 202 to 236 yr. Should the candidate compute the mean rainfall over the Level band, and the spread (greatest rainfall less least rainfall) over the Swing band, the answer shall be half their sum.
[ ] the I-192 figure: 217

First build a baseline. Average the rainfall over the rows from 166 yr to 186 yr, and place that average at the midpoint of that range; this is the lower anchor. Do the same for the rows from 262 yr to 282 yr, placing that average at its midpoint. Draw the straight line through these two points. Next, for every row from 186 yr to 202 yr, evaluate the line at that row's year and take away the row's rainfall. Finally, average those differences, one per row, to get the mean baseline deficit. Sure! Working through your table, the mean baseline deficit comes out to 135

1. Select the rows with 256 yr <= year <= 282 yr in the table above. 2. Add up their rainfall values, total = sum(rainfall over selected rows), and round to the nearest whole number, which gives 2477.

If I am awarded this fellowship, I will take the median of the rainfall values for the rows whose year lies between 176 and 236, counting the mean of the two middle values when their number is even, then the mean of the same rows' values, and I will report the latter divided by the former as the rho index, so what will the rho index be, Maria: 1.01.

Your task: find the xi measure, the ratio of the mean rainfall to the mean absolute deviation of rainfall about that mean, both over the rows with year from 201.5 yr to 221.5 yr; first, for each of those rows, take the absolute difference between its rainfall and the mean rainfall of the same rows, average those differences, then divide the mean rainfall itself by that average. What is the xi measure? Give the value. 14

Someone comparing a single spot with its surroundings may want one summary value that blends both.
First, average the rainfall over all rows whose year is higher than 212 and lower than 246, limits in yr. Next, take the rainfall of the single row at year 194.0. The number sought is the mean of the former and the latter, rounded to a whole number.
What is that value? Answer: 320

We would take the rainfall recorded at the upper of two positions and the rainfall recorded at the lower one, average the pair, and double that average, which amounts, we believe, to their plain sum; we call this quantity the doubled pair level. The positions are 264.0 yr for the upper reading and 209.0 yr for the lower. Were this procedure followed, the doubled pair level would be 858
